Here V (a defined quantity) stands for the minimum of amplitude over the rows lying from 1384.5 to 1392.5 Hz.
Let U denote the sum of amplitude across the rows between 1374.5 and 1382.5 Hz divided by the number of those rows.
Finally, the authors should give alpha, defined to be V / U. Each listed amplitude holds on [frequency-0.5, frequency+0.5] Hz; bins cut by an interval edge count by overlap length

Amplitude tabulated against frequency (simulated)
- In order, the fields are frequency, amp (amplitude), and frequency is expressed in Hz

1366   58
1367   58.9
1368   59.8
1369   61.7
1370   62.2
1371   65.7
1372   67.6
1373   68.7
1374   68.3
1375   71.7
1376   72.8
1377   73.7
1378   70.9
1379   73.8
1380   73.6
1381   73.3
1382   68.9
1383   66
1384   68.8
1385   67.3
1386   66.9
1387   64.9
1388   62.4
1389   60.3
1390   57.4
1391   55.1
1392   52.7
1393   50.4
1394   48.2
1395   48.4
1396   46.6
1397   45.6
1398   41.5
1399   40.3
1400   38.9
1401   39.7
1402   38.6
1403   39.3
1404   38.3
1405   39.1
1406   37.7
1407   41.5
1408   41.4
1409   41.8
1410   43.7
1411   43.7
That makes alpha 0.73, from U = 72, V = 52.7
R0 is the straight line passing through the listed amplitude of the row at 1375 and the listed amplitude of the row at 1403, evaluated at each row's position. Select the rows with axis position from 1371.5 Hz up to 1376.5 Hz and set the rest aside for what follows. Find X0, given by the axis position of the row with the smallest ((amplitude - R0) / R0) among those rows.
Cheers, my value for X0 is 1372 Hz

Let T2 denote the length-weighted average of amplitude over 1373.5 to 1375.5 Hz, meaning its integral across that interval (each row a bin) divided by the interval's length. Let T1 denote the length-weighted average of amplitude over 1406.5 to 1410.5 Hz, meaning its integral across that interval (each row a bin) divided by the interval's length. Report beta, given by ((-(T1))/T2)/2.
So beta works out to -0.30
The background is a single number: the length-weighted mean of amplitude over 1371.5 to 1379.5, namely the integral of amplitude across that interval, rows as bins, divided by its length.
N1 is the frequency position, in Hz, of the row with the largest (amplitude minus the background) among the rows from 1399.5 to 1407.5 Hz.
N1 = 1407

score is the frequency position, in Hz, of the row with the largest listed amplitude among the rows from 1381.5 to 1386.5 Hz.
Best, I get 1382 Hz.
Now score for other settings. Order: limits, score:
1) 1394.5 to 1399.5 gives 1395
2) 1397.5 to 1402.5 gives 1398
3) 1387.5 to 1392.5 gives 1388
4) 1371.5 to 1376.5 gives 1376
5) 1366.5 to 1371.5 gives 1371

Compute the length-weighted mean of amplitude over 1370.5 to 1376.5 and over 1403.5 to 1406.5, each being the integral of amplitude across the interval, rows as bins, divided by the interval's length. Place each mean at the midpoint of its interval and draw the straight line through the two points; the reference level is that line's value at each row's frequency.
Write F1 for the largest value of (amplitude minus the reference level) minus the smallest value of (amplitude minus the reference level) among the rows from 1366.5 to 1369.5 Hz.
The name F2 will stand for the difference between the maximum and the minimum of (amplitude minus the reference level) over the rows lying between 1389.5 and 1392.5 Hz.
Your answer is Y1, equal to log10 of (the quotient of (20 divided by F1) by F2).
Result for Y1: 0.2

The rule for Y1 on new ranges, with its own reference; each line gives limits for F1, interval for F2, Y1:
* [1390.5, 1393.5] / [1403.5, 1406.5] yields 0.6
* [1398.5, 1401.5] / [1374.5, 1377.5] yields 0.5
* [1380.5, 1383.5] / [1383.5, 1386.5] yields 0.8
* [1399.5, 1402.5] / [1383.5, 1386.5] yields 1.3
